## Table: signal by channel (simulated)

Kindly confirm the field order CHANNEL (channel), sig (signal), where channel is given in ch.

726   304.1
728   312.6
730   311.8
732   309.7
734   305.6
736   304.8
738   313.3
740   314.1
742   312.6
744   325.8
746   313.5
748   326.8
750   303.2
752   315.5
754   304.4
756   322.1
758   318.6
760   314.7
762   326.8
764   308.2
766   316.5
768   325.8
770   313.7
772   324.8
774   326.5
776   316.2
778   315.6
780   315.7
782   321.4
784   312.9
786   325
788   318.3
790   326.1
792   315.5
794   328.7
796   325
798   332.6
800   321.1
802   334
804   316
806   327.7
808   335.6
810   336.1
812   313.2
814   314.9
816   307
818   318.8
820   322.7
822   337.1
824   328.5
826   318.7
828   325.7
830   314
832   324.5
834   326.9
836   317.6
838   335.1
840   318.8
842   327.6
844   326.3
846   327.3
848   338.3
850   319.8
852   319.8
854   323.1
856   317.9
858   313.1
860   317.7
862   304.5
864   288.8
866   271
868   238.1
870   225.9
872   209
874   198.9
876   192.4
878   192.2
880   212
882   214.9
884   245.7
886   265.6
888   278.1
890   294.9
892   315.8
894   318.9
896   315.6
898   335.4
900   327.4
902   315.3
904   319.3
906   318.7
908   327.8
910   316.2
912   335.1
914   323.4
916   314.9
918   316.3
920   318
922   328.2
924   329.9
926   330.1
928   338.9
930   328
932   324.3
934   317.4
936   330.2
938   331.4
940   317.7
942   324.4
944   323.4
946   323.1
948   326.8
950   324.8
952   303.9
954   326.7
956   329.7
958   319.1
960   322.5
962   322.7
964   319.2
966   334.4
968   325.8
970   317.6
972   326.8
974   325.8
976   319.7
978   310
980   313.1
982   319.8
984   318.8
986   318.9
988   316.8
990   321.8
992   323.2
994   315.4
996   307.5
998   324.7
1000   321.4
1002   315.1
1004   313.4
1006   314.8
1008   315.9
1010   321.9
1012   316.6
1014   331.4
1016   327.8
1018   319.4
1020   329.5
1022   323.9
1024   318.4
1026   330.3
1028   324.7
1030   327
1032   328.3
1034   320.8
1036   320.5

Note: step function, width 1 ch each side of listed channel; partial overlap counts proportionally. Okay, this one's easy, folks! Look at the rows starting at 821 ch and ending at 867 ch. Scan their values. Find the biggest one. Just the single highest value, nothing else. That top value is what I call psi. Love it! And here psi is 338.3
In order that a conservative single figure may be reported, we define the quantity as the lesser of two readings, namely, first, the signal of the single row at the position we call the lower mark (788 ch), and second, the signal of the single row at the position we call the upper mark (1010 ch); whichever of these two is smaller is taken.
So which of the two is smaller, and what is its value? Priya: 318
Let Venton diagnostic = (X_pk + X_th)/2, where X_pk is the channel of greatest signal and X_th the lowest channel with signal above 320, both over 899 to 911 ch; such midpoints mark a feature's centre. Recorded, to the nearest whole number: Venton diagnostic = 904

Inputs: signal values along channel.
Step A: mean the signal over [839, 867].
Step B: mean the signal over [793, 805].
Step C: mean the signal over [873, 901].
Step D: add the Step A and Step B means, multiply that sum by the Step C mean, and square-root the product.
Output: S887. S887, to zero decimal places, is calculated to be 412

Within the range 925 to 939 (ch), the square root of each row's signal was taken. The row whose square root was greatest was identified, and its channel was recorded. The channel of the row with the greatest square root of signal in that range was 928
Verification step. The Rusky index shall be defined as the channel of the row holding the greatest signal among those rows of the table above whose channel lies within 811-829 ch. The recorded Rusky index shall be 822 ch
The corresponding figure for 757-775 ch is 762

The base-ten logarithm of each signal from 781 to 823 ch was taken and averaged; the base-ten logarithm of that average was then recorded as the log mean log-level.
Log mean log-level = 0.400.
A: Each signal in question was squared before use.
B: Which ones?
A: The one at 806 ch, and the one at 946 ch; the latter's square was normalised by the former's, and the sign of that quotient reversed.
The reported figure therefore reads -0.97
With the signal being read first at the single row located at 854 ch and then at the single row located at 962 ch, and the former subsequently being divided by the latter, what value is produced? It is 1.00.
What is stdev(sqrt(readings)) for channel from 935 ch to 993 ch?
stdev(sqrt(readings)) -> 0.18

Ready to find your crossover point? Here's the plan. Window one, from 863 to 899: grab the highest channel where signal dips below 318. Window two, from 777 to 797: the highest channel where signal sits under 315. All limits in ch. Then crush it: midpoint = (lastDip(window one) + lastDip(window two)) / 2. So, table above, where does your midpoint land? 840 ch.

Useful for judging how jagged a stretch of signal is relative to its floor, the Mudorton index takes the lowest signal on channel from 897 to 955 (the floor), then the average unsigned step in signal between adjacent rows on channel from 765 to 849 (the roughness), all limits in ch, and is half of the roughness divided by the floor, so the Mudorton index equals 0.015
